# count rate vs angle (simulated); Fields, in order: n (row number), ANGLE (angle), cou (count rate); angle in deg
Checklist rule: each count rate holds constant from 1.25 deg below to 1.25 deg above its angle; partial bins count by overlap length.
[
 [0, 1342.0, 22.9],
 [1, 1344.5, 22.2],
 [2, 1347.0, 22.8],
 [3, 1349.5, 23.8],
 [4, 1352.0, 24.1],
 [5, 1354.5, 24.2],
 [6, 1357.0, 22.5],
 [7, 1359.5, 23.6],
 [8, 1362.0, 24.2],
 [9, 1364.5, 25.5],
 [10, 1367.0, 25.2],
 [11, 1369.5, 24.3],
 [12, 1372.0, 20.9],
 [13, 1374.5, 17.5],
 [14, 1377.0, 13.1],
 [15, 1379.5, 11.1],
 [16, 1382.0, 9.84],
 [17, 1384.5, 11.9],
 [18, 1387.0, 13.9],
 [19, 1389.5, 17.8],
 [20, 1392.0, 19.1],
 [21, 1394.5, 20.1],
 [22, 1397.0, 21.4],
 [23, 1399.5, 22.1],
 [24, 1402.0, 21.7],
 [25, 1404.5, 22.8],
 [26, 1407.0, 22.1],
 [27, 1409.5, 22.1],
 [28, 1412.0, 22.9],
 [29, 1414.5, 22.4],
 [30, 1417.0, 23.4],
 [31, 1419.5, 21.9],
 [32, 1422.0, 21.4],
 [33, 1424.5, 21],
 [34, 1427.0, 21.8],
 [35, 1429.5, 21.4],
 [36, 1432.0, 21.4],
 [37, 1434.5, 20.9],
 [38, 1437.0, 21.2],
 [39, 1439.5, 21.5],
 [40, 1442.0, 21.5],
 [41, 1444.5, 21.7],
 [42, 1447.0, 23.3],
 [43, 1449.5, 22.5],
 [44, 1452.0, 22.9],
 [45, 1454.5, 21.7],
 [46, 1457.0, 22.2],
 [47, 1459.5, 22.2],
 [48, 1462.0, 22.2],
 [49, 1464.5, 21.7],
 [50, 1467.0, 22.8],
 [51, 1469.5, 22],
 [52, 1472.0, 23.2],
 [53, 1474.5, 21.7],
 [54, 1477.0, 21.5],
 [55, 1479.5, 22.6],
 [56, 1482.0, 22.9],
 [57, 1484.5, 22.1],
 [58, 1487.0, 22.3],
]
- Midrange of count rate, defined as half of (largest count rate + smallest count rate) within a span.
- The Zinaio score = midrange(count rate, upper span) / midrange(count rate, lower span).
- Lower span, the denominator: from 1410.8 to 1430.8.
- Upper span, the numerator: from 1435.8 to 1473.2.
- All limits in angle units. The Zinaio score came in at 1.00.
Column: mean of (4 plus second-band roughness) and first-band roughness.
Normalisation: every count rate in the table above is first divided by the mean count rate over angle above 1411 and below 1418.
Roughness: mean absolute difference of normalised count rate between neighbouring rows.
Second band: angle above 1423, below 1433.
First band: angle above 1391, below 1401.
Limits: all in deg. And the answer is 2.03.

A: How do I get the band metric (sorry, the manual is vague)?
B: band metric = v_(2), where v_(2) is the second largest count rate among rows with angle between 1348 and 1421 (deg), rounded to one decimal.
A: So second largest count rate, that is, 25.2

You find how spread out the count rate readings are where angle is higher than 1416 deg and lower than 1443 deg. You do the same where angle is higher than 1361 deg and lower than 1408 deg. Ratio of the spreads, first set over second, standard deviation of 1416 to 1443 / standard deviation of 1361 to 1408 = 0.13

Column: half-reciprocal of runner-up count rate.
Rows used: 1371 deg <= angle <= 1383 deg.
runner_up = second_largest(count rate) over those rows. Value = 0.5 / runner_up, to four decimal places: 0.0286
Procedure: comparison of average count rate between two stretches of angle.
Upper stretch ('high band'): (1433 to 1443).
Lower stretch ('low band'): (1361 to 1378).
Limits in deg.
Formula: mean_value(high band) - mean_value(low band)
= -0.3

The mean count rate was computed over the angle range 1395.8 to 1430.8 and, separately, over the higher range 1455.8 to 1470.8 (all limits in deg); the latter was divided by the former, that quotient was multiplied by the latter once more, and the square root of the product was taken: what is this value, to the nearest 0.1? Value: 4.7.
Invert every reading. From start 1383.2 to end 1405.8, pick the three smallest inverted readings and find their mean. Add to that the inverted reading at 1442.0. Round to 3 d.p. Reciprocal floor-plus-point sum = 0.092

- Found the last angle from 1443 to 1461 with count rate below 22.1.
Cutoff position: 1454.5 deg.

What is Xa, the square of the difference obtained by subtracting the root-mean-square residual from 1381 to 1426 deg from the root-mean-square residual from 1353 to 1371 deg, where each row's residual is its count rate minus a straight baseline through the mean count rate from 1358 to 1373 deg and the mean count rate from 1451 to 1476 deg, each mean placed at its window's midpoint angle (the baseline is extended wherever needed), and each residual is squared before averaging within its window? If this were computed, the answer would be 19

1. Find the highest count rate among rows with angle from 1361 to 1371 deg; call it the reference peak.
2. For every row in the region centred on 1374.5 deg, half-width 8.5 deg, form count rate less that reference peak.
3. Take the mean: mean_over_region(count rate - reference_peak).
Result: -8.1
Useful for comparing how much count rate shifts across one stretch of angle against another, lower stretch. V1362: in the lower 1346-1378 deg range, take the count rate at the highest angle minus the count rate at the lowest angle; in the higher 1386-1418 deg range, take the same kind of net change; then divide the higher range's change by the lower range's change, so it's -1.0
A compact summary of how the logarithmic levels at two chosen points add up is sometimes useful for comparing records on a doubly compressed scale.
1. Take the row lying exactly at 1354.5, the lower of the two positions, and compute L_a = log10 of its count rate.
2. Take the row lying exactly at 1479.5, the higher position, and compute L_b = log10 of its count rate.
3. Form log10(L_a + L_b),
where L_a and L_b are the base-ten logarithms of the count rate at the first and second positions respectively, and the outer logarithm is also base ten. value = 0.437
